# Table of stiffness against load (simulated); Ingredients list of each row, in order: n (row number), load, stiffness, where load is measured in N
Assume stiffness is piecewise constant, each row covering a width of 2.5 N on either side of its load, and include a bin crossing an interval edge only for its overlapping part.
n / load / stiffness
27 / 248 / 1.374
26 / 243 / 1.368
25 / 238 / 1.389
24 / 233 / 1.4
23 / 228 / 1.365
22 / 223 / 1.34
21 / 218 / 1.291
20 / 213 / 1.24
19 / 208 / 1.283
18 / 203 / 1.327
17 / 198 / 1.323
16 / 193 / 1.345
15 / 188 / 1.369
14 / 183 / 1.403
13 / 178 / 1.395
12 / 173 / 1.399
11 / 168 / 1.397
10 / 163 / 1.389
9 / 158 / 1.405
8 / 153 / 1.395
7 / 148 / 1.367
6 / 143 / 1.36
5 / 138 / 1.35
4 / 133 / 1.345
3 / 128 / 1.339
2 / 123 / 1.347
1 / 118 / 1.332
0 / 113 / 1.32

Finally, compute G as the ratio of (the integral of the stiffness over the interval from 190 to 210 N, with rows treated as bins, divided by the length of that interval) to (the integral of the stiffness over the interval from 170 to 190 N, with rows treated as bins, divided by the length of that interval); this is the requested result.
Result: 0.95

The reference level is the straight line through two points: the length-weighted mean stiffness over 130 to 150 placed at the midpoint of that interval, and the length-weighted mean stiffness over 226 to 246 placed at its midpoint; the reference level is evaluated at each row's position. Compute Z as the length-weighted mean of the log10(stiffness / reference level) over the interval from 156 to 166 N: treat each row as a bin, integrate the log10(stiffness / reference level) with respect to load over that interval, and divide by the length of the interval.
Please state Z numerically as 0.011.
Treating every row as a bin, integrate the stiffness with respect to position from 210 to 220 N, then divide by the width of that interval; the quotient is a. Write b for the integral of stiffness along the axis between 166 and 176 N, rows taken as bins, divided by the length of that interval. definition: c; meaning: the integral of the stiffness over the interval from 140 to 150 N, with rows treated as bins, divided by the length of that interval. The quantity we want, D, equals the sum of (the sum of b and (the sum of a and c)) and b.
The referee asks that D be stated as 5.42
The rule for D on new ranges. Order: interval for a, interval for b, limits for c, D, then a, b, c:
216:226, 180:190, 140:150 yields 5.46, 1.32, 1.39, 1.36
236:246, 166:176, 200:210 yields 5.48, 1.38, 1.40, 1.31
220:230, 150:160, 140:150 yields 5.51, 1.35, 1.40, 1.36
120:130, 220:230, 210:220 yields 5.31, 1.34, 1.35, 1.27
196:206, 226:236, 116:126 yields 5.43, 1.32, 1.38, 1.34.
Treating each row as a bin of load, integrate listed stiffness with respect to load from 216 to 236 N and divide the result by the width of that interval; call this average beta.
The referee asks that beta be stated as 1.35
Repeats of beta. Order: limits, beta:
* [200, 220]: 1.29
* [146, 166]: 1.39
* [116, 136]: 1.34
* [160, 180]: 1.40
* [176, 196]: 1.38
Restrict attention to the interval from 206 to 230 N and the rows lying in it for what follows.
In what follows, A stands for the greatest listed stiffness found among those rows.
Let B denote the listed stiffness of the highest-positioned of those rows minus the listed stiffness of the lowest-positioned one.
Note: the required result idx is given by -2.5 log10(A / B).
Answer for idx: -3.1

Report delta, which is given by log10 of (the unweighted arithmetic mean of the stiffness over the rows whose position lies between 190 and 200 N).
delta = 0.125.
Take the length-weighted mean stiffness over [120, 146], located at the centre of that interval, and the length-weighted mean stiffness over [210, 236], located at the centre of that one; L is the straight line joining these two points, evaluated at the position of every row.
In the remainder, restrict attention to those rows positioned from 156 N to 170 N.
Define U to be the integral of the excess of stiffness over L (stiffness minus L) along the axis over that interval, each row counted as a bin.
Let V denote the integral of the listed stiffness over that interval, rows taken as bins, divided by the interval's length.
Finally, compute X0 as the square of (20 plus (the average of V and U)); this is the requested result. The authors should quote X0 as 445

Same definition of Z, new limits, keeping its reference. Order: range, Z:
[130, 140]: -0.002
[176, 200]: 0.000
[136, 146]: 0.000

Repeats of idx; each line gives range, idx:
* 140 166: -4.2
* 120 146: -5.0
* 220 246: -4.2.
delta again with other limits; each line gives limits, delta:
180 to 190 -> 0.142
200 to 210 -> 0.116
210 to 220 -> 0.102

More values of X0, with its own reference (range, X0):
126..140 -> 426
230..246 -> 448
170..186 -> 449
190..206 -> 426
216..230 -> 428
